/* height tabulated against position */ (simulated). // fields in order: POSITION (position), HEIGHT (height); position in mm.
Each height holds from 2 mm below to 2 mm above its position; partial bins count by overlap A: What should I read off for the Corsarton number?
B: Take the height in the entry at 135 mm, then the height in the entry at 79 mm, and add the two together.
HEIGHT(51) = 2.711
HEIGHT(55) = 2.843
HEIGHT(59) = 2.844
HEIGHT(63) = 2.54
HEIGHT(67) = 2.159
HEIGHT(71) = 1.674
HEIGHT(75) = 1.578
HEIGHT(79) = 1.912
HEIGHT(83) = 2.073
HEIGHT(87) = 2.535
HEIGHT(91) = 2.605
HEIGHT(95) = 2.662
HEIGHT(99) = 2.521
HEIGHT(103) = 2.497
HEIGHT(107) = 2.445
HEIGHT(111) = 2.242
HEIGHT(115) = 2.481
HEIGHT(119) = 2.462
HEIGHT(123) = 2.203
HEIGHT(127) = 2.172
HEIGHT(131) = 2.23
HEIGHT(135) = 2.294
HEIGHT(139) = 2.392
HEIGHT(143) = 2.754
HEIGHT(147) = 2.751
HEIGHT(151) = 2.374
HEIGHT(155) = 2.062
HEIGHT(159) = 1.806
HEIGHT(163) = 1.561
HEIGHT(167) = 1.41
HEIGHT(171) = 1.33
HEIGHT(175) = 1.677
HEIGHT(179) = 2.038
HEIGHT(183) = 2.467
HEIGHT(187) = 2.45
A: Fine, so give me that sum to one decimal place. 4.2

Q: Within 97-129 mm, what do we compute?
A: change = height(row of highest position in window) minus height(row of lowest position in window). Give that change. -0.35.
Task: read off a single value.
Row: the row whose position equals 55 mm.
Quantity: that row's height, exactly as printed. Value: 2.843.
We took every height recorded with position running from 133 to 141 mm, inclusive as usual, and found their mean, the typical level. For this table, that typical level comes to 2.34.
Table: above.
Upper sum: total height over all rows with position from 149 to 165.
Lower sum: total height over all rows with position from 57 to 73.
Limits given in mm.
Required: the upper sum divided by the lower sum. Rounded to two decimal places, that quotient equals 0.85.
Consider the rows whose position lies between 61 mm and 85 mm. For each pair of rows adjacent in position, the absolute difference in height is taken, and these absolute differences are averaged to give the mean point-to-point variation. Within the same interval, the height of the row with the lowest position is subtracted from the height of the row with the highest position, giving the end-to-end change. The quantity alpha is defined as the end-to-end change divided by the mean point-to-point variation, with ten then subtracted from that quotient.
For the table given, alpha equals -11.6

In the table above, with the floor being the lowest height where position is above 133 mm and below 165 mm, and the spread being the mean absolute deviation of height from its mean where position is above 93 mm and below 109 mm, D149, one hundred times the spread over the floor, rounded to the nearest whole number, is 4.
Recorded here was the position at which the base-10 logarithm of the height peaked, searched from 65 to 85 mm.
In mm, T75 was 67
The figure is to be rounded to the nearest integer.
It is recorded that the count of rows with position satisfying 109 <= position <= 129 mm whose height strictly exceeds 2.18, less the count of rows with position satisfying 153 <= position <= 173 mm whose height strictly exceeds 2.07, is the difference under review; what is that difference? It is 4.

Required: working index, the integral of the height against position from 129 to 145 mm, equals 38.7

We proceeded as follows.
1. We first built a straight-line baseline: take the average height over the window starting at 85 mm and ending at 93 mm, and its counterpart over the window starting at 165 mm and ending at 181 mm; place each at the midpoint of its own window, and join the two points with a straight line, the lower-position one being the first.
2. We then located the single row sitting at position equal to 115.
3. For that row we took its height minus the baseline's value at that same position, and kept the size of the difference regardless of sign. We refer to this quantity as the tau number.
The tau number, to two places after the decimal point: 0.21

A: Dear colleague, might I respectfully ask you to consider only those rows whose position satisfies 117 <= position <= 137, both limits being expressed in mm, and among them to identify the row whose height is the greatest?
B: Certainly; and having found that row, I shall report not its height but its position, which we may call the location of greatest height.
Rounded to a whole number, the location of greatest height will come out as 119 mm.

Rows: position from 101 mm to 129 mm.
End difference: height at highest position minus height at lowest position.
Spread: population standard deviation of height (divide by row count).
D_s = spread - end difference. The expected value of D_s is 0.5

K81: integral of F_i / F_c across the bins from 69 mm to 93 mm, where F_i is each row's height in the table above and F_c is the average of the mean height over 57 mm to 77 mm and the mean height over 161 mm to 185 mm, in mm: 25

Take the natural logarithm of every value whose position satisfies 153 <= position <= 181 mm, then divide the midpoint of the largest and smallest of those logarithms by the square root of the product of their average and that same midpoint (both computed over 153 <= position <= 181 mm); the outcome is 0.988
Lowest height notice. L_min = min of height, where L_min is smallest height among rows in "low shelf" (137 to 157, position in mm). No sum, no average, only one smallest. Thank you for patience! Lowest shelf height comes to 2.062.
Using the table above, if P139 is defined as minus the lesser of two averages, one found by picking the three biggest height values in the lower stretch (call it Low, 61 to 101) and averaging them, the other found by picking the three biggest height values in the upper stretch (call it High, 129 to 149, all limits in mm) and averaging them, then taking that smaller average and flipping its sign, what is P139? -2.60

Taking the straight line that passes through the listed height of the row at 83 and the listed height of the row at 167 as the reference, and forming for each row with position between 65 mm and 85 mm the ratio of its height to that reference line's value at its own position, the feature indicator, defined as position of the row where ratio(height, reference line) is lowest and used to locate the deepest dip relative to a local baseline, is 75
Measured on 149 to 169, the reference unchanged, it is 167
